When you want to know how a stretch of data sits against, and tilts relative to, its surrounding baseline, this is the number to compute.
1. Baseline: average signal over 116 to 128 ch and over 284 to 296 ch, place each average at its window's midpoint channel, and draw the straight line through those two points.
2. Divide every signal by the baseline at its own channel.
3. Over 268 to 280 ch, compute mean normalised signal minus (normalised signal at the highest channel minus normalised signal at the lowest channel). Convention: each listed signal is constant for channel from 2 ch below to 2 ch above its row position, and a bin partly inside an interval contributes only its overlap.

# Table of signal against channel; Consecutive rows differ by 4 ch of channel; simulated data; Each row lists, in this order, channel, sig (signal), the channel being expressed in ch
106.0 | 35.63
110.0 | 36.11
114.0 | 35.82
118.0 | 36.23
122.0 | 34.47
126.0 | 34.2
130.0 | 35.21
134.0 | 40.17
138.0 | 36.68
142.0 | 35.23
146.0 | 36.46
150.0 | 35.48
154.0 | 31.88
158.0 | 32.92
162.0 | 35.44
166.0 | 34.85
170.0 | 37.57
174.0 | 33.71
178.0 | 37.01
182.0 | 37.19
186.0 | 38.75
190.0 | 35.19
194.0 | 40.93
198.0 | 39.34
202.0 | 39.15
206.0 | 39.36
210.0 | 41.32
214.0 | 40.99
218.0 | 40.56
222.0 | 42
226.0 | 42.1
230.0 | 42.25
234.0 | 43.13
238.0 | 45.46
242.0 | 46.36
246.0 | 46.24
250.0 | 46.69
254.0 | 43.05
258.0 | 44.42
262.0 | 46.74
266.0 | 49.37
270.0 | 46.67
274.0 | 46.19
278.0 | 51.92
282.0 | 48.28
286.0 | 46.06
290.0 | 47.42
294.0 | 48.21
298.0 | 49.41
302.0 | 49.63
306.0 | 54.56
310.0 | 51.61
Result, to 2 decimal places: 0.95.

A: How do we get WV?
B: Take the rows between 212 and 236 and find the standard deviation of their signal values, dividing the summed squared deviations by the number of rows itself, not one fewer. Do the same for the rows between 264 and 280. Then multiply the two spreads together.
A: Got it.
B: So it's 1.9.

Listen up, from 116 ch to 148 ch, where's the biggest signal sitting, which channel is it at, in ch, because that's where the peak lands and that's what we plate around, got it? 134.0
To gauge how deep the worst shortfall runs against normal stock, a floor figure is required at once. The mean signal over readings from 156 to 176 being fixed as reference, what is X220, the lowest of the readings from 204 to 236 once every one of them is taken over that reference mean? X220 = 1.13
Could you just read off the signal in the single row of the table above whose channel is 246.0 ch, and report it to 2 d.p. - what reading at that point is 46.24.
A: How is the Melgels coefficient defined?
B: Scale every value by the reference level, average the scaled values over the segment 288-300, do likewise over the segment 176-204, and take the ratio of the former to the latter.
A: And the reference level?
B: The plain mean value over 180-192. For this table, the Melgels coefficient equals 1.26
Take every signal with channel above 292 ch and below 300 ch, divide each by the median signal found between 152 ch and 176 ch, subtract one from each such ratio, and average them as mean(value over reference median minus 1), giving 0.42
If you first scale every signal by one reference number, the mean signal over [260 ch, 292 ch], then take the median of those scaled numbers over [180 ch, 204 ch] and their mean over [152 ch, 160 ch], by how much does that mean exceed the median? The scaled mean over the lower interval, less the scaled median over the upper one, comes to -0.14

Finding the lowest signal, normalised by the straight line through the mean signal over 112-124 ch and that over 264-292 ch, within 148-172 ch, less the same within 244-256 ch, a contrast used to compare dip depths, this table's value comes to -0.101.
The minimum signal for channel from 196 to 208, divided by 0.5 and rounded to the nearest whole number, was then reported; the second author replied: 78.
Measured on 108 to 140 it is 68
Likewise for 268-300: 92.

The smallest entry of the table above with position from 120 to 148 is 34.2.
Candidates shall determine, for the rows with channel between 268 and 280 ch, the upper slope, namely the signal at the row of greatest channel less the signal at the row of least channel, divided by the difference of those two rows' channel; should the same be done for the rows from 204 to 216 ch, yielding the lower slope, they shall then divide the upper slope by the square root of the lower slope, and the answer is 1.45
